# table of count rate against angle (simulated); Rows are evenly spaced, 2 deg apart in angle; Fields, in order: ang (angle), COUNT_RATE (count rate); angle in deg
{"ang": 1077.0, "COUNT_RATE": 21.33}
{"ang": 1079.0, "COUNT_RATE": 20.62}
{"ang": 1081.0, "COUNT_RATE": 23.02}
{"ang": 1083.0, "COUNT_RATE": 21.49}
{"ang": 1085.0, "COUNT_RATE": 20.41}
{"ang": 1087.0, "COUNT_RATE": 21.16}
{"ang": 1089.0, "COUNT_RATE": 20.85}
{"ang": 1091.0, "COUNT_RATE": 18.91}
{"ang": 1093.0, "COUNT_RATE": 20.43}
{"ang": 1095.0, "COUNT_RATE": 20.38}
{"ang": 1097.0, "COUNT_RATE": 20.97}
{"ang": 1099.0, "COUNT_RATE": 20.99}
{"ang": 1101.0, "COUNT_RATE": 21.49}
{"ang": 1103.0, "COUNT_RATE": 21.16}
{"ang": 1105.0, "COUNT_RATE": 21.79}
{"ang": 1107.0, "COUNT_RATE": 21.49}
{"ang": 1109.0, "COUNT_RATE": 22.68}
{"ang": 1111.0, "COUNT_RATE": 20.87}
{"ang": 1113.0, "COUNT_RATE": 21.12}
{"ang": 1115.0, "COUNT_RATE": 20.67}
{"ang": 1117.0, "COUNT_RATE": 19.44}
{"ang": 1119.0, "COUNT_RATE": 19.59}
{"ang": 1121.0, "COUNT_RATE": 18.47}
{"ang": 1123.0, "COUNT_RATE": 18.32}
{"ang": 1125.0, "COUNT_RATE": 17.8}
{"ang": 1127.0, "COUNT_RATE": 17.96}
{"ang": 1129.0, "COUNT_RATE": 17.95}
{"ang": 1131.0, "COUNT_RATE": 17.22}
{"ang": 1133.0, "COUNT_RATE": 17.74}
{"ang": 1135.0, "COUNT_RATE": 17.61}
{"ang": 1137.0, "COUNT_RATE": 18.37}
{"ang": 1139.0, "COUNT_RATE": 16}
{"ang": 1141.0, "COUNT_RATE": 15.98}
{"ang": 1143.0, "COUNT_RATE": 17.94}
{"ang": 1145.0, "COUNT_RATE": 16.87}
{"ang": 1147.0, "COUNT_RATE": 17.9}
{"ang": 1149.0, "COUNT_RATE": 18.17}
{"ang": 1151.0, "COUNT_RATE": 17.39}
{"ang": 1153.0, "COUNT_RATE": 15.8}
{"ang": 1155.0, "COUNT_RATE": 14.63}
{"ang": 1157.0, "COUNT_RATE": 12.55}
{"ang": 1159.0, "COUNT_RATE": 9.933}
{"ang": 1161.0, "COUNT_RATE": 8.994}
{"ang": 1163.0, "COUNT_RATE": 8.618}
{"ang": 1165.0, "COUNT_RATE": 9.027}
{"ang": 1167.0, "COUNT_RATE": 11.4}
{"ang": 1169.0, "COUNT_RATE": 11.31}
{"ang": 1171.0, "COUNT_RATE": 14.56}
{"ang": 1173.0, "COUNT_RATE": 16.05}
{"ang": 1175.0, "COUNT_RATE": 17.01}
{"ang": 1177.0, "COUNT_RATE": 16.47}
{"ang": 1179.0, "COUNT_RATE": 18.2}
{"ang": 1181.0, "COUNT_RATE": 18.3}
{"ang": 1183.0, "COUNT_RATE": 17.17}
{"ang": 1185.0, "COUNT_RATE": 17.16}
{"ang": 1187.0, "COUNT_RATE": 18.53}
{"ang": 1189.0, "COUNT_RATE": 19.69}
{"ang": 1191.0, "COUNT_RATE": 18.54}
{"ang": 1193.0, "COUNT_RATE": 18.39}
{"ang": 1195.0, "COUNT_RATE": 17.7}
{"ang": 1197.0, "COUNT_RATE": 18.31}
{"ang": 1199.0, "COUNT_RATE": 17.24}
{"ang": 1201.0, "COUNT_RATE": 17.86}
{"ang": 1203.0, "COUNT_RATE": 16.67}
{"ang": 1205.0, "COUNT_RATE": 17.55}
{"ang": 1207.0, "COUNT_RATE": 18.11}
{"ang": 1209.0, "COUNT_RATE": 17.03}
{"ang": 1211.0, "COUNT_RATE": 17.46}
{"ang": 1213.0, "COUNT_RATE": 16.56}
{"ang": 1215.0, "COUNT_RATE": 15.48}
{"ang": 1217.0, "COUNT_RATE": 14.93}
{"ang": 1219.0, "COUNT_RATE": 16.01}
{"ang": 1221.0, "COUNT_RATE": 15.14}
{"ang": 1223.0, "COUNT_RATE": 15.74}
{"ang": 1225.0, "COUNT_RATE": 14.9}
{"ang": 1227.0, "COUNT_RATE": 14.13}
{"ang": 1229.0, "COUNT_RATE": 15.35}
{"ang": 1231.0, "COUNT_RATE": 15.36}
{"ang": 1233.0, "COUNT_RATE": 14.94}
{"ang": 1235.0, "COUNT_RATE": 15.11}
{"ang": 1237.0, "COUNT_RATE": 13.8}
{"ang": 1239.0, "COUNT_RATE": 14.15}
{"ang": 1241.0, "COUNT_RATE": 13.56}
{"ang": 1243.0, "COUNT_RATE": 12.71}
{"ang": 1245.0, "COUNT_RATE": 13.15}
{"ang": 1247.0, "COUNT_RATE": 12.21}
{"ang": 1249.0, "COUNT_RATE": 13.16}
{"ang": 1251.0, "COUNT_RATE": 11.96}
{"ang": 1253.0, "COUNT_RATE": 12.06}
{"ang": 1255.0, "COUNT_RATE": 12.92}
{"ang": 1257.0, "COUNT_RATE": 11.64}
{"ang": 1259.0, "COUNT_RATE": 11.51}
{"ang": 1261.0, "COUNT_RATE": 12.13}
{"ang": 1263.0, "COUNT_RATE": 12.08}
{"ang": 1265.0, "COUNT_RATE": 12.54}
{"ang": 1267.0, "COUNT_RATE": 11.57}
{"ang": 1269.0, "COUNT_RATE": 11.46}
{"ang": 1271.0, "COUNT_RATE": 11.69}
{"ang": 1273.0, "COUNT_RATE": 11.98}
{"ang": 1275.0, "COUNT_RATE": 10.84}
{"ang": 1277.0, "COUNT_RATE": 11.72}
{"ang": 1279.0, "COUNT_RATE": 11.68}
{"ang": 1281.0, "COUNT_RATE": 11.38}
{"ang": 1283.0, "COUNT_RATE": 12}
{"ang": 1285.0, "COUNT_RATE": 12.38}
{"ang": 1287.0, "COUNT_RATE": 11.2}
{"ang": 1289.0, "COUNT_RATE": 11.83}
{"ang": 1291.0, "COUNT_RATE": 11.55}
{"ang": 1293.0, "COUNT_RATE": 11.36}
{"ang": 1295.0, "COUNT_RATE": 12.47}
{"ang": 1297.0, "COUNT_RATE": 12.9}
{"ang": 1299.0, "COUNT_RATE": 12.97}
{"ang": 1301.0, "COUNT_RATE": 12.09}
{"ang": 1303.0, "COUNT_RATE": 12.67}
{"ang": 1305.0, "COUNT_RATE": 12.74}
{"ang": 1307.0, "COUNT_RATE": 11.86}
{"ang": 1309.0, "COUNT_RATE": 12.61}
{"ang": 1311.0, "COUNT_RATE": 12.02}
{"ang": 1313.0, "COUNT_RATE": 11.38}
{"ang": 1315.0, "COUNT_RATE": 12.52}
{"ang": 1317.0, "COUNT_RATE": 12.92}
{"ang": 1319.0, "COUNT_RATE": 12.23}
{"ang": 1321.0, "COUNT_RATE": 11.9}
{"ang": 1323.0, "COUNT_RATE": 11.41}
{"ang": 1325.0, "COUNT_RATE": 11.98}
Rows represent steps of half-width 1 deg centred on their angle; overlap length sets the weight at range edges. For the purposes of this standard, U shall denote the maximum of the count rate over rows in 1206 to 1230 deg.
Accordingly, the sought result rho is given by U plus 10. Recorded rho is 28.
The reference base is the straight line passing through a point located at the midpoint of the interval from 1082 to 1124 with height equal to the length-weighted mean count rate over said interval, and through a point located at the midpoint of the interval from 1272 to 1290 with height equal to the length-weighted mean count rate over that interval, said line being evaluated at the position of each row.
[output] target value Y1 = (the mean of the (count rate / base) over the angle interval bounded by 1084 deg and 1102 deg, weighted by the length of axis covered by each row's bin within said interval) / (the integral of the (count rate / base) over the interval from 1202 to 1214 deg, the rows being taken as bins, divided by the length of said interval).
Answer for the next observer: 0.87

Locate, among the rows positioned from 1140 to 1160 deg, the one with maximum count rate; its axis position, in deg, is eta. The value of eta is 1149.0 deg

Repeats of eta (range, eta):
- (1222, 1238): 1223.0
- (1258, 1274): 1265.0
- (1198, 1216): 1207.0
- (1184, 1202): 1189.0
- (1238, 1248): 1239.0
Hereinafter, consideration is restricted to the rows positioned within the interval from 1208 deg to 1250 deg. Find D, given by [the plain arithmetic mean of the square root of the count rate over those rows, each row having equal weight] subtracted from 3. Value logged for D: -0.8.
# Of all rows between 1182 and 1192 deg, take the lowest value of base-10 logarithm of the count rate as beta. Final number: 1.23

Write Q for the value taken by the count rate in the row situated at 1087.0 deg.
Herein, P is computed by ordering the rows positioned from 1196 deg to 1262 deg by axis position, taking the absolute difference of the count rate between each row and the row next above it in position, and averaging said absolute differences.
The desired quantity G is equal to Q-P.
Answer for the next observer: 20.4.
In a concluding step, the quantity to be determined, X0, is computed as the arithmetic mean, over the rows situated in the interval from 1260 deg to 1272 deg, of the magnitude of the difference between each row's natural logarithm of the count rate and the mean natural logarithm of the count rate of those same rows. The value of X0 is 0.028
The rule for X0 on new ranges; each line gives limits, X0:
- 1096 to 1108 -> 0.013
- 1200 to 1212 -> 0.023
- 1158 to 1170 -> 0.101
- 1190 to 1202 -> 0.023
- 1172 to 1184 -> 0.040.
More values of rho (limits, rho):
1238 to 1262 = 24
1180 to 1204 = 30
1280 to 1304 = 23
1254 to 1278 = 23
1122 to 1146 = 28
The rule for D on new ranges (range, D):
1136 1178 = -0.8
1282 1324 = -0.5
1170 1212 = -1.2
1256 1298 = -0.4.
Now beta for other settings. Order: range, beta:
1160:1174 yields 0.94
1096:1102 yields 1.32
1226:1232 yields 1.15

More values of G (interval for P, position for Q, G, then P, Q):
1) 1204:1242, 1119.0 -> 18.9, 0.71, 19.59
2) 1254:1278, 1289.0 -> 11.3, 0.56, 11.83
